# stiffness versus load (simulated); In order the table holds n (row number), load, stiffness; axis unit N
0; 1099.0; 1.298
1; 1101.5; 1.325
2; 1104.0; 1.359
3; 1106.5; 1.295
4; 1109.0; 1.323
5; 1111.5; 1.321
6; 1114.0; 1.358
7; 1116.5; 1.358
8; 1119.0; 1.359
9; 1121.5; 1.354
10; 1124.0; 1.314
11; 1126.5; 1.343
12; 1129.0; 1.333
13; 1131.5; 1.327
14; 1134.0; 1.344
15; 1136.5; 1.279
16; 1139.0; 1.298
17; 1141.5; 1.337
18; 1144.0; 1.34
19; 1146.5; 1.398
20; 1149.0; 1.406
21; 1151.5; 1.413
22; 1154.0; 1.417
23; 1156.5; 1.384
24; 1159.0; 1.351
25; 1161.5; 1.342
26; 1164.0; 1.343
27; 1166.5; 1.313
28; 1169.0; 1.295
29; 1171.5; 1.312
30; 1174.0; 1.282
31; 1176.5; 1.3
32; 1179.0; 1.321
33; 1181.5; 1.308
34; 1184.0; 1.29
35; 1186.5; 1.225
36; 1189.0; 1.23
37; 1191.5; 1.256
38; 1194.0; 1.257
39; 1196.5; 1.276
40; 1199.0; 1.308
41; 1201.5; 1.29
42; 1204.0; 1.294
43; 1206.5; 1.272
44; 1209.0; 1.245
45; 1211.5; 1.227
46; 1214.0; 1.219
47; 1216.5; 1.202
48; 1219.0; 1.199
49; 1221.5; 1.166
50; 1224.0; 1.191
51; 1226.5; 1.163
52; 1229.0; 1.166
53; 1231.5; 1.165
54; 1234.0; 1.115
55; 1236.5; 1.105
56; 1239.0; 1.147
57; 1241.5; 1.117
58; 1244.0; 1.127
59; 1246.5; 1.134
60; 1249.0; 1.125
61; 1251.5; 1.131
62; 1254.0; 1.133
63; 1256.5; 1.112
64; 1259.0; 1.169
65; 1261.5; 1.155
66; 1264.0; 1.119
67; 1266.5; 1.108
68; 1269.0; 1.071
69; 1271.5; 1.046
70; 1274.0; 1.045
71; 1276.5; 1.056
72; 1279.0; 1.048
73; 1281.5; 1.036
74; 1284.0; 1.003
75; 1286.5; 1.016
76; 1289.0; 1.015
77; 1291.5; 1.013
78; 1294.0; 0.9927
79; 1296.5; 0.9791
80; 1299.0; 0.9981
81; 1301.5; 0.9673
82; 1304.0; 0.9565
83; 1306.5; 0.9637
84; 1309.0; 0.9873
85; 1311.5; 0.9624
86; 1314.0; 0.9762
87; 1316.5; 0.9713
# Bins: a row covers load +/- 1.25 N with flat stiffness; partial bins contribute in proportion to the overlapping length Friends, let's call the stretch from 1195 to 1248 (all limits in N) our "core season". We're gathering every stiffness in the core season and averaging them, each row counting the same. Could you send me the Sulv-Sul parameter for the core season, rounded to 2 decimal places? 1.20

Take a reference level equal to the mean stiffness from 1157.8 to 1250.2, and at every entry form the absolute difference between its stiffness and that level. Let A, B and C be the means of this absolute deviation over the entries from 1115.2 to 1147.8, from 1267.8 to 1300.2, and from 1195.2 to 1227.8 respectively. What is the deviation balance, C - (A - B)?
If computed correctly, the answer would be 0.150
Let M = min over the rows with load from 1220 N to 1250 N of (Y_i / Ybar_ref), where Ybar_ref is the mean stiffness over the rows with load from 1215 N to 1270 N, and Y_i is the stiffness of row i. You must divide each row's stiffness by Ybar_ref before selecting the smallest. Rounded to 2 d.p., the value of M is 0.97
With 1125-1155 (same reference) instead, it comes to 1.12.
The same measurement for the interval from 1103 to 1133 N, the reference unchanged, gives 1.13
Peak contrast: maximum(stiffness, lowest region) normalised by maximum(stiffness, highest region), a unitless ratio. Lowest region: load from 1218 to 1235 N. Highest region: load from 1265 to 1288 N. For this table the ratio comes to 1.08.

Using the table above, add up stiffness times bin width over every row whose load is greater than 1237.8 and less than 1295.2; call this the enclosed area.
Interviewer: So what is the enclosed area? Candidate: 62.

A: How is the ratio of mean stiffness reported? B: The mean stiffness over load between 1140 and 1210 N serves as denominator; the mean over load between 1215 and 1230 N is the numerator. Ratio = 0.90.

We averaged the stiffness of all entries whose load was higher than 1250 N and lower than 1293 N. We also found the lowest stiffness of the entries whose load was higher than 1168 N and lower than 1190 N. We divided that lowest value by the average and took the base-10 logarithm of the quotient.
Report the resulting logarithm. 0.06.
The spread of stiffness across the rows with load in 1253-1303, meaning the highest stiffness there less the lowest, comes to 0.202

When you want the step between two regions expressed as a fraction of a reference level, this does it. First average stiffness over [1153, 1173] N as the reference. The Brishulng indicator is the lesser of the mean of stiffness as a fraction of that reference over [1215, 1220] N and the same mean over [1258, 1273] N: 0.83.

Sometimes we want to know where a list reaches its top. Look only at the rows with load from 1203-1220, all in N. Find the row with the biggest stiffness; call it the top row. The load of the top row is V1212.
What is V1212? 1204.0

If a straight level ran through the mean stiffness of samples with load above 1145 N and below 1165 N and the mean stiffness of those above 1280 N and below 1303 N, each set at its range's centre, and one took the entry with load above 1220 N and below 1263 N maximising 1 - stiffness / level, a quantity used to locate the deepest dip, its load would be 1236.5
